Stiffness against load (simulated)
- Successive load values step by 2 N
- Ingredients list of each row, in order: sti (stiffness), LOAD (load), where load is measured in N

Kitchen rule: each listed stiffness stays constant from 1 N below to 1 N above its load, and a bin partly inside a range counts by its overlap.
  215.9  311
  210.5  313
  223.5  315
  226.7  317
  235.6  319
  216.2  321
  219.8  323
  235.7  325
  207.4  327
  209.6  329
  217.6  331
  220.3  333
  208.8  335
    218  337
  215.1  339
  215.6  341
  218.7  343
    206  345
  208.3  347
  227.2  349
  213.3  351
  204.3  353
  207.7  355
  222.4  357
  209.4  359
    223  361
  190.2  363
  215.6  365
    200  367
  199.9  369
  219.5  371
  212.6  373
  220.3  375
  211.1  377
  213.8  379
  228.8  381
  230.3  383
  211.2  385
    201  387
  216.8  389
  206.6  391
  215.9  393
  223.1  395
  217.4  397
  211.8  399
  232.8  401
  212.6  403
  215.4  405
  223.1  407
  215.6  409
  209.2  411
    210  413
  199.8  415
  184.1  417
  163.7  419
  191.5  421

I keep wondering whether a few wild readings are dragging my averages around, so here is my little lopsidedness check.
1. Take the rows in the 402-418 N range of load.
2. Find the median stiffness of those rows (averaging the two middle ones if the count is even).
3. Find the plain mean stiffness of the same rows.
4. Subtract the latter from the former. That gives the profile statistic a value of 2.6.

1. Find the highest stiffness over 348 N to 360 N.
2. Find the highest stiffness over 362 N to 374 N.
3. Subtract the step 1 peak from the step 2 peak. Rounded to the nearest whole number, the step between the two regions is -8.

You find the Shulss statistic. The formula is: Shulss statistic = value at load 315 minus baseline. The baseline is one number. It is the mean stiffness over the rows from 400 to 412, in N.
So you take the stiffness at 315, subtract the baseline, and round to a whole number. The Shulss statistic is 5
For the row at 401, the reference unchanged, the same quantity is 15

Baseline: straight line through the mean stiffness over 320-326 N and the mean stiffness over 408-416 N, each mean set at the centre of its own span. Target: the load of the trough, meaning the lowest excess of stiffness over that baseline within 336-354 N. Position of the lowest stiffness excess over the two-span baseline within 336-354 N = 353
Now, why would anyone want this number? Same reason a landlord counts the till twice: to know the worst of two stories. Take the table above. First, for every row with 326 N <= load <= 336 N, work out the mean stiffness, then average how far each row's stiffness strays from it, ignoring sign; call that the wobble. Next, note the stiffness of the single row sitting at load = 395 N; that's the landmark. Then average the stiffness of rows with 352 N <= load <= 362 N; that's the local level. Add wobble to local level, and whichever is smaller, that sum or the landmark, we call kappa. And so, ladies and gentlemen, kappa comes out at 218.3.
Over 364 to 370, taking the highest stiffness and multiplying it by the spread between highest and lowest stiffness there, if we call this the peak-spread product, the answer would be 3385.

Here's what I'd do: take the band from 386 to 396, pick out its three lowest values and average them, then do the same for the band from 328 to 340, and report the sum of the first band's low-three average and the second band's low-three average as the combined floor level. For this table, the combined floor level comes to 419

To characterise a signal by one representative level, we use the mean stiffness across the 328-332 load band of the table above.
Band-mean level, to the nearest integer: 214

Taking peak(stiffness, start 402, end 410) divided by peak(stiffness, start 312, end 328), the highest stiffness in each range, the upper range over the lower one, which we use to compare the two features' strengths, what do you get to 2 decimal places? 0.95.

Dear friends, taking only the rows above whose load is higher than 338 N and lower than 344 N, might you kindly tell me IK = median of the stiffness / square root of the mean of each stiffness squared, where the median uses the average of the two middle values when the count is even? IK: 1.00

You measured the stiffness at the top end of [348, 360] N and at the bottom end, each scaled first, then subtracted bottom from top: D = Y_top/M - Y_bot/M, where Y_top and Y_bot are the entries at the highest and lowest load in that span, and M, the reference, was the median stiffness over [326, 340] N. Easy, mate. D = -0.08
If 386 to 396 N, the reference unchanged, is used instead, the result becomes 0.10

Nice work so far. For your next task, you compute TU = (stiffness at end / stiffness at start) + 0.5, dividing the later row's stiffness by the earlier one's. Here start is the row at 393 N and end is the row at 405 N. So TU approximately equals 1.50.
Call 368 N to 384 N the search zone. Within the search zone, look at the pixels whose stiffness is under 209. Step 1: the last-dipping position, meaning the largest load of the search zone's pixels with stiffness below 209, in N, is 369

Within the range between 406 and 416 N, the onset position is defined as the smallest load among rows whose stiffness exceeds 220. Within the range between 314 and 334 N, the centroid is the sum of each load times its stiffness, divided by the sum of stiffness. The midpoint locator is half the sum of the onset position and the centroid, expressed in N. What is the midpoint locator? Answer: 365.4 N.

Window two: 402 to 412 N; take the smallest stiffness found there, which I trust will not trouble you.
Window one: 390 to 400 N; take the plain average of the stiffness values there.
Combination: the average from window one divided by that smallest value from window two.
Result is 1.03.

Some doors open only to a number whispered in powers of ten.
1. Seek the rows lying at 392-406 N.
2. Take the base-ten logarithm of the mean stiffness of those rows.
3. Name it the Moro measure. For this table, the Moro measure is 2.34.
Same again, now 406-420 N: 2.30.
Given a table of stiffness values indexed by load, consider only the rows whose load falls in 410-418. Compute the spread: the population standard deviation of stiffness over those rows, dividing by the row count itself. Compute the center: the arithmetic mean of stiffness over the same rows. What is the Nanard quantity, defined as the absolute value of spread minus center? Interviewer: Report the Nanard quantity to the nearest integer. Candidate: 190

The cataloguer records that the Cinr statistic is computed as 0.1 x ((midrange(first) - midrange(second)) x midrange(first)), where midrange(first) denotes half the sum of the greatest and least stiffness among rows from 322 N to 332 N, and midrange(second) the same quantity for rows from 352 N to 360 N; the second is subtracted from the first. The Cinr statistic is 182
